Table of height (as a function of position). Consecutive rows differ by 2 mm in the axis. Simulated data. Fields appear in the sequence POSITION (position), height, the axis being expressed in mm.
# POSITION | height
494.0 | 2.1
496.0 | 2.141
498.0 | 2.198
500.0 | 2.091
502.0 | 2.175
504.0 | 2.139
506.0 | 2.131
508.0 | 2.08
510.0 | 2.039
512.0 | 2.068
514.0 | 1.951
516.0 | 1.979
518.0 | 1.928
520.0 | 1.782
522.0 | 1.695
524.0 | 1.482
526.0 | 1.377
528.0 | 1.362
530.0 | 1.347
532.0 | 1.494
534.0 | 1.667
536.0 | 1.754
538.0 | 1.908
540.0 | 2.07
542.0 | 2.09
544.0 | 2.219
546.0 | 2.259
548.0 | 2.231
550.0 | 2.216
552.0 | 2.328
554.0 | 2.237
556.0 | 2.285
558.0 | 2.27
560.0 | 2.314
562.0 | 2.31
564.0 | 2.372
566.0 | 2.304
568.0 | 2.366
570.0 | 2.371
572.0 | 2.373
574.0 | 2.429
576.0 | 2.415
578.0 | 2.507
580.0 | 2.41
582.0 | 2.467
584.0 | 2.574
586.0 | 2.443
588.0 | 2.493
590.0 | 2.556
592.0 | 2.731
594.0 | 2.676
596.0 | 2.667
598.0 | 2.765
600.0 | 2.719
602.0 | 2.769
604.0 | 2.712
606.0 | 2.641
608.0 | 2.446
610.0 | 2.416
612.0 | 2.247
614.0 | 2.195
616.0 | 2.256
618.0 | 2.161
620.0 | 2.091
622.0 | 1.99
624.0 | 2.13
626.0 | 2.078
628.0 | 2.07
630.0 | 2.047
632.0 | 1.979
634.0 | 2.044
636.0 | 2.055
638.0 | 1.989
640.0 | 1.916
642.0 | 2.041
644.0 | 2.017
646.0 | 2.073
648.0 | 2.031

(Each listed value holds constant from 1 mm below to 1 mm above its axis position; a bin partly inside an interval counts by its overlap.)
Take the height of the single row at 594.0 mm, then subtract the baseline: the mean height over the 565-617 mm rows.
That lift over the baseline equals 0.18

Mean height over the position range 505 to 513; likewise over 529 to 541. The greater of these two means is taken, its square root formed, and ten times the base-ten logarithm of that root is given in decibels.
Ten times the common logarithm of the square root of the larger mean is 1.59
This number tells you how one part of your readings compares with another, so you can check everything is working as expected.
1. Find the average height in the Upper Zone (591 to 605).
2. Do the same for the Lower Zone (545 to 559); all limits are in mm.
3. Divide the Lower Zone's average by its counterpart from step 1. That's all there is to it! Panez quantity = 0.83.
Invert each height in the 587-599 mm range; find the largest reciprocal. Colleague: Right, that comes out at 0.40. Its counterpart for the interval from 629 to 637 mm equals 0.51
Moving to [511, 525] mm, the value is 0.67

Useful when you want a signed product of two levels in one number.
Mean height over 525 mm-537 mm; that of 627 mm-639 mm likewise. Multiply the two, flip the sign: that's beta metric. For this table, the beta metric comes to -3.0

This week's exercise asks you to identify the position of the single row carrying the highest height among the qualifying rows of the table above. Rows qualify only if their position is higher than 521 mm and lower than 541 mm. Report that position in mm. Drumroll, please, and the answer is 540.0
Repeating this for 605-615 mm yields 606.0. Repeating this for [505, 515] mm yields 506.0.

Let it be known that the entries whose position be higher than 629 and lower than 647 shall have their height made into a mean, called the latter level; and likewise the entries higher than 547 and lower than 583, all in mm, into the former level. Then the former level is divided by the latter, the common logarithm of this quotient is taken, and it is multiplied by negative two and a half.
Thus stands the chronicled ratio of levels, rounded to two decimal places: -0.16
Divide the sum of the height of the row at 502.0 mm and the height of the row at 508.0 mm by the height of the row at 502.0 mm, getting 1.96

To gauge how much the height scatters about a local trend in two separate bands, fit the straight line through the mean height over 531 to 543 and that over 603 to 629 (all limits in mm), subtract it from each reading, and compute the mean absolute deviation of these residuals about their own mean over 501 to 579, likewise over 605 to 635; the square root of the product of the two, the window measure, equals 0.198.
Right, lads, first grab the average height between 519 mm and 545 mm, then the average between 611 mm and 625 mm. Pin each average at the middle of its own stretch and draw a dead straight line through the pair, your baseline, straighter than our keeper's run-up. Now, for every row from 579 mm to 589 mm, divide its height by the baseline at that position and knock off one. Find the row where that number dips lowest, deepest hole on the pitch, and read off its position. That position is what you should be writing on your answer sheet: 586.0 mm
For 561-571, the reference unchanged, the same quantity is 566.0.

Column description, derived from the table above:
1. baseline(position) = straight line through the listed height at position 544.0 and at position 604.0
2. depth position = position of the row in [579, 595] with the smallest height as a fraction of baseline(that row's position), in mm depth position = 586.0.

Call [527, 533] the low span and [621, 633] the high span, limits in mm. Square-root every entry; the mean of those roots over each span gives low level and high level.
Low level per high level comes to 0.83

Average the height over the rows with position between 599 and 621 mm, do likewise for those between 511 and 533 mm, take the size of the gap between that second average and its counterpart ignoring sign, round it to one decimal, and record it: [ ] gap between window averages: 0.7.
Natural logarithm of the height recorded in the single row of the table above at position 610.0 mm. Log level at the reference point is 0.88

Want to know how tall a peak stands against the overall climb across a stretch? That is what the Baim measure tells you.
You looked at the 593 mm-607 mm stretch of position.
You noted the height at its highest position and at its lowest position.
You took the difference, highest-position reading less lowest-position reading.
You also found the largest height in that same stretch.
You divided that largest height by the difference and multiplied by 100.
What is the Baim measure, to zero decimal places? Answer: -7911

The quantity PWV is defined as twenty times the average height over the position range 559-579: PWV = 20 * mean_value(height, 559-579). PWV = 47.5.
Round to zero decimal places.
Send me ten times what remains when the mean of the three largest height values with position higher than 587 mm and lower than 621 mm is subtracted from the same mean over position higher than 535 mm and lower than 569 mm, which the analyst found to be -4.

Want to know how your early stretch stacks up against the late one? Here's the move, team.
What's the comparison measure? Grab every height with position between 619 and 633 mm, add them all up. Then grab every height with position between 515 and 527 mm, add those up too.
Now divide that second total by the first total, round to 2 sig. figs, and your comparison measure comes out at 0.71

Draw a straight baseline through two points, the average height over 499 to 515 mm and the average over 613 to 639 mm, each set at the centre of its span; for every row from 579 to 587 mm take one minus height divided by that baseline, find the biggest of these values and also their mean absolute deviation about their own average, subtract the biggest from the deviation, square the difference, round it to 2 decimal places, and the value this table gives 0.03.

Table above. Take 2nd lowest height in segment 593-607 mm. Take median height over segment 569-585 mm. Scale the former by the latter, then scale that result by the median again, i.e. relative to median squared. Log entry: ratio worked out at 0.45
